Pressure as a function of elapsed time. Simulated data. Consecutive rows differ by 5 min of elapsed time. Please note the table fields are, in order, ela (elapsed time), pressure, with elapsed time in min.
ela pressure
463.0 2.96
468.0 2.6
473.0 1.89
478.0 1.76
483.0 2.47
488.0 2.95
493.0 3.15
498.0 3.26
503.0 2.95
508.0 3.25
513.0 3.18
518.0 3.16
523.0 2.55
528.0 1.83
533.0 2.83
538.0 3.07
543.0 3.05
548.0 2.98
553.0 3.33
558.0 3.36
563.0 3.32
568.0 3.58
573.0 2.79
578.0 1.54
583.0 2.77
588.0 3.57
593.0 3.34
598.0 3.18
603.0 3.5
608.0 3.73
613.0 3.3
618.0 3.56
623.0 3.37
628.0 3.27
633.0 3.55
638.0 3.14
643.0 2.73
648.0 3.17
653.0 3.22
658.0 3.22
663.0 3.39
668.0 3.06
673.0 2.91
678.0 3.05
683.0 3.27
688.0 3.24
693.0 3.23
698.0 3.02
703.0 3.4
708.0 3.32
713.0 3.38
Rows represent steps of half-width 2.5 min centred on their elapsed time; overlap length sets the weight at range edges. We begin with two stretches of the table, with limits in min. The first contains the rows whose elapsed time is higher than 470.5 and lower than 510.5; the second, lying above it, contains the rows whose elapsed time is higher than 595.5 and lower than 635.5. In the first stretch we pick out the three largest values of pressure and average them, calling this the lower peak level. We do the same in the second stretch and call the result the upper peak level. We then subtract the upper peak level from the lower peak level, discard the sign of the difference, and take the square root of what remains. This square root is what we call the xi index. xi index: 0.63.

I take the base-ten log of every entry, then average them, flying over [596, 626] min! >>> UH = 0.536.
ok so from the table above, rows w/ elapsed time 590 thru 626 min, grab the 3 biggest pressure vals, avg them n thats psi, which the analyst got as 3.6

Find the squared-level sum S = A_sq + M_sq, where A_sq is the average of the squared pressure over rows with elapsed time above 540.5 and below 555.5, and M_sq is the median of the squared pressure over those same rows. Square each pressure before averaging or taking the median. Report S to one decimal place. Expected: 19.1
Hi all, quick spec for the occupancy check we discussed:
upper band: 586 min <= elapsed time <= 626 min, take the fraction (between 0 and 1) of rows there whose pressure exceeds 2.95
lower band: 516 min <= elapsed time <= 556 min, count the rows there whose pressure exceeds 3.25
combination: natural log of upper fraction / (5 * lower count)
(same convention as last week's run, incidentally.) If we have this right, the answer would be -1.6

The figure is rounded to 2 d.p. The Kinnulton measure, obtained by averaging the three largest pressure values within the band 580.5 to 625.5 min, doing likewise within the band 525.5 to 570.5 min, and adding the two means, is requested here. 7.04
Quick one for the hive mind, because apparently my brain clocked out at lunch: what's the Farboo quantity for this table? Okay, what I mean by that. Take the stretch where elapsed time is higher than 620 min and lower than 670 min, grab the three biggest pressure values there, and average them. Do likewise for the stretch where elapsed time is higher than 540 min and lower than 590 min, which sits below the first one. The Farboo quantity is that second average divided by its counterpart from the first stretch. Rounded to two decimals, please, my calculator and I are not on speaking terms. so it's 1.02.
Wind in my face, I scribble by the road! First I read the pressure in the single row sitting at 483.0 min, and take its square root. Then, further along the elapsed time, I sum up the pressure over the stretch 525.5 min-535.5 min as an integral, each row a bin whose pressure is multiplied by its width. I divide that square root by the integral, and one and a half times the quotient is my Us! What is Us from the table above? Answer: 0.101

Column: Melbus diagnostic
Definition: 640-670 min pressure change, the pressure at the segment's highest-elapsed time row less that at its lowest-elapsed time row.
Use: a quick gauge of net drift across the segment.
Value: 0.3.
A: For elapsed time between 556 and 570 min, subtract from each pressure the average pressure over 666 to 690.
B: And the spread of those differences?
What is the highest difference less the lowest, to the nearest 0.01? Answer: 0.26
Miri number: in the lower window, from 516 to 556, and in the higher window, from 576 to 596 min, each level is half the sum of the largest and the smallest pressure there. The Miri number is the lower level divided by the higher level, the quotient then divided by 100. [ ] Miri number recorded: 0.0101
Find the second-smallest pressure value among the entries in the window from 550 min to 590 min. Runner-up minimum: 2.77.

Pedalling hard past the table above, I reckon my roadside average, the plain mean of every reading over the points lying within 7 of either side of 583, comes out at 2.6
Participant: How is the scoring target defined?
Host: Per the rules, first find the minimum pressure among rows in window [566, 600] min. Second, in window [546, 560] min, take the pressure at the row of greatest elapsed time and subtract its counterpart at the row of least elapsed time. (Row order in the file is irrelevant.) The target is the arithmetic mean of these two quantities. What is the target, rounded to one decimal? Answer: 1.0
